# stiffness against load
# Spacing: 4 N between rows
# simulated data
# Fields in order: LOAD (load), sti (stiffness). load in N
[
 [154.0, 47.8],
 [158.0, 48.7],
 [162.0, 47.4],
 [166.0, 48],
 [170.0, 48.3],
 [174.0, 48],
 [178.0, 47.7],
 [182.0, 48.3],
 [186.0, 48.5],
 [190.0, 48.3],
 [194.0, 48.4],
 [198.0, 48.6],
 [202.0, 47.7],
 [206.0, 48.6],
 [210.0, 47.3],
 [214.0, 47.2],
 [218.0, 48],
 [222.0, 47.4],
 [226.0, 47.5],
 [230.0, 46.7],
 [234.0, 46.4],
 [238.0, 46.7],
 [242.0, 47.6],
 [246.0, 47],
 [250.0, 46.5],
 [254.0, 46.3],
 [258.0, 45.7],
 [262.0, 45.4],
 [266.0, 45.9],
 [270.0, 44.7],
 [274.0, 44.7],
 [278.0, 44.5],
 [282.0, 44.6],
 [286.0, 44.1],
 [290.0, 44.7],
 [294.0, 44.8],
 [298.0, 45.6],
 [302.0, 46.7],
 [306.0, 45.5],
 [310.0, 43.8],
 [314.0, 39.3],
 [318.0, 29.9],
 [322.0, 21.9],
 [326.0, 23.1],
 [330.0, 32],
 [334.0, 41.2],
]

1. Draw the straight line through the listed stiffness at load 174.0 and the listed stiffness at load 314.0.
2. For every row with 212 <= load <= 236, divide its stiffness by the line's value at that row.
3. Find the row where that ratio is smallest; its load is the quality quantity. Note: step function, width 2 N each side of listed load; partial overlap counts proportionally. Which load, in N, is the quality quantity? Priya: 214.0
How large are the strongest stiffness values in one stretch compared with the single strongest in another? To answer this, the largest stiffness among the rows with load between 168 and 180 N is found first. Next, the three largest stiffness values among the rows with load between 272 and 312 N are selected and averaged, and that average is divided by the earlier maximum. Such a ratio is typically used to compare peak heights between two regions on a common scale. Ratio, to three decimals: 0.951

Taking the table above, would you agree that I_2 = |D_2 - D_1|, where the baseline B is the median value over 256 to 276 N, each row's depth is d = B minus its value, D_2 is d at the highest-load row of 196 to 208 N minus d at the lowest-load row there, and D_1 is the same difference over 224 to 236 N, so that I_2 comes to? 1.1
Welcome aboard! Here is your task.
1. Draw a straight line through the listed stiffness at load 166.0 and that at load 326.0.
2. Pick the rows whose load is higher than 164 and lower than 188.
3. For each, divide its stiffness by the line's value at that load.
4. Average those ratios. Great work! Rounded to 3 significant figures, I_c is 1.04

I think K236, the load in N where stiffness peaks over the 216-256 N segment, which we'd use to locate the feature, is 218.0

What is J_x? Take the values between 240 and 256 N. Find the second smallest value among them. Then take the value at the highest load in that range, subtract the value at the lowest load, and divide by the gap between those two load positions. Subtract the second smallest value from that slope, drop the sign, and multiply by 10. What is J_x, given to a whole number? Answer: 466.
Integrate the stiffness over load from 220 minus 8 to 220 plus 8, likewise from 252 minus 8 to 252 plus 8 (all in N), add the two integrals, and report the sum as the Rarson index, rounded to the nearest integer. 1502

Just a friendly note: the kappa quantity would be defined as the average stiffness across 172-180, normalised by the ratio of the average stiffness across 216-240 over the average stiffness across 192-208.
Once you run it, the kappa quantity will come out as 49.1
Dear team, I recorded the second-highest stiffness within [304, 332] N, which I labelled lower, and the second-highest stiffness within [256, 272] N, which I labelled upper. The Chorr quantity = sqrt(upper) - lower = -37.0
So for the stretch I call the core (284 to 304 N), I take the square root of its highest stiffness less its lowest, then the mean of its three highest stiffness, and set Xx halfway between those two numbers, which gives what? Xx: 23.7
